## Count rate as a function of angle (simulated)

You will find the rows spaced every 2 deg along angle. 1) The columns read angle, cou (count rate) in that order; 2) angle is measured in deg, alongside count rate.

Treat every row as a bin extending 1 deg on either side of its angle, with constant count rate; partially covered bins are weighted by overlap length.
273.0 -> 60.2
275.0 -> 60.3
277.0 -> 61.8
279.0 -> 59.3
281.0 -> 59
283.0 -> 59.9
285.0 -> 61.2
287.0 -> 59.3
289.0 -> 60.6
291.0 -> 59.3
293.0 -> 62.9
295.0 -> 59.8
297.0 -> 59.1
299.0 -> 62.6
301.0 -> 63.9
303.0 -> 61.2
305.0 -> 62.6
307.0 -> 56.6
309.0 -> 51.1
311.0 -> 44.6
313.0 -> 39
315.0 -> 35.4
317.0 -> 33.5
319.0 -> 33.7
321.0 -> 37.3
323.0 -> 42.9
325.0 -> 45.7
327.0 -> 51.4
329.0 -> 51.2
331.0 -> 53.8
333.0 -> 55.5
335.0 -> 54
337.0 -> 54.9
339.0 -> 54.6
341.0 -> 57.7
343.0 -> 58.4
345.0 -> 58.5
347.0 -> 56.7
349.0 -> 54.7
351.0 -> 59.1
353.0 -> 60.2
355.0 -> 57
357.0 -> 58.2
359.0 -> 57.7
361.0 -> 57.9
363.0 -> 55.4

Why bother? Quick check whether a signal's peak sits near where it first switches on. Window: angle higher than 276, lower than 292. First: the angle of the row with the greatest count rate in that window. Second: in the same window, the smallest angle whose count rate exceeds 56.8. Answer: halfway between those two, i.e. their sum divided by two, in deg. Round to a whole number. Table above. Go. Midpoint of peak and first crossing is 277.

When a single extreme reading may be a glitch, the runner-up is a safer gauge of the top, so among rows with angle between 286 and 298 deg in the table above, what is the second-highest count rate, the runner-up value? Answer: 60.6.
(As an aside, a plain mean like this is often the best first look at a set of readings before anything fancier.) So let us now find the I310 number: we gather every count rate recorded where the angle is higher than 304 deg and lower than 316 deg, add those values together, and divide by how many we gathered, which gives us 48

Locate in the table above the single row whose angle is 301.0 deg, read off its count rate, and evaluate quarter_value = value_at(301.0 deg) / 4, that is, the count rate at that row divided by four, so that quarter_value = 16.0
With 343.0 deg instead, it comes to 14.6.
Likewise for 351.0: 14.8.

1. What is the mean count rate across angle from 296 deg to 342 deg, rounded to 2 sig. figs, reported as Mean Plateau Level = 51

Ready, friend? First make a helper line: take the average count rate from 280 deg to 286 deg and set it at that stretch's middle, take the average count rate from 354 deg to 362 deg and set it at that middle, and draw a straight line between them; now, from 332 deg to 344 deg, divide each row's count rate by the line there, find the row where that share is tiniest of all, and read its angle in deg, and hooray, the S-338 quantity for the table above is 335.0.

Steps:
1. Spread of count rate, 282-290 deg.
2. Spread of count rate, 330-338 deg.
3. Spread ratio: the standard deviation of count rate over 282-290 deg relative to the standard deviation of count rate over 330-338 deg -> 1.0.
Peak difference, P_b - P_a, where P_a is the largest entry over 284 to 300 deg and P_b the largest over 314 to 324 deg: -20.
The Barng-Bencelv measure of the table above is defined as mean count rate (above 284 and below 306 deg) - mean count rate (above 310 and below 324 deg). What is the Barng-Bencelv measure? 23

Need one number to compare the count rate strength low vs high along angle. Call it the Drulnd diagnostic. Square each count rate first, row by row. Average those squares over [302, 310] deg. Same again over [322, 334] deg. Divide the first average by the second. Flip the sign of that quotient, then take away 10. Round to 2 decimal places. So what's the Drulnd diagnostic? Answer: -11.33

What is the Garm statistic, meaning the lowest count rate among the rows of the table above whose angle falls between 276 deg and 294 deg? 59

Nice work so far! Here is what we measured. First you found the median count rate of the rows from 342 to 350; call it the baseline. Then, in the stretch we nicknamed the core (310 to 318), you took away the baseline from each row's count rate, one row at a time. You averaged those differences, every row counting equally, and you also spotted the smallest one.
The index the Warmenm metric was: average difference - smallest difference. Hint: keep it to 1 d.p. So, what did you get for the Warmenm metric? 4.6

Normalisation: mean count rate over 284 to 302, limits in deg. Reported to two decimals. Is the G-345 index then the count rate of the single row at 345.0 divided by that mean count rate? 0.96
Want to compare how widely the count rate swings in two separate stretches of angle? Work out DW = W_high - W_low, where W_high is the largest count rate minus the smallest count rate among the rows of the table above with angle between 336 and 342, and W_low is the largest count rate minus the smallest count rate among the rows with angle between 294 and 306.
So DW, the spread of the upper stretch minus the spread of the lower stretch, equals -1.7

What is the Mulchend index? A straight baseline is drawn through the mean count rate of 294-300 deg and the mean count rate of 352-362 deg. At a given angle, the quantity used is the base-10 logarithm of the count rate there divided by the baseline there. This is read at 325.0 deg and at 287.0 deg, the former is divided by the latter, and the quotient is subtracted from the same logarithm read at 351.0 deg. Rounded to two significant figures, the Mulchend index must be -10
